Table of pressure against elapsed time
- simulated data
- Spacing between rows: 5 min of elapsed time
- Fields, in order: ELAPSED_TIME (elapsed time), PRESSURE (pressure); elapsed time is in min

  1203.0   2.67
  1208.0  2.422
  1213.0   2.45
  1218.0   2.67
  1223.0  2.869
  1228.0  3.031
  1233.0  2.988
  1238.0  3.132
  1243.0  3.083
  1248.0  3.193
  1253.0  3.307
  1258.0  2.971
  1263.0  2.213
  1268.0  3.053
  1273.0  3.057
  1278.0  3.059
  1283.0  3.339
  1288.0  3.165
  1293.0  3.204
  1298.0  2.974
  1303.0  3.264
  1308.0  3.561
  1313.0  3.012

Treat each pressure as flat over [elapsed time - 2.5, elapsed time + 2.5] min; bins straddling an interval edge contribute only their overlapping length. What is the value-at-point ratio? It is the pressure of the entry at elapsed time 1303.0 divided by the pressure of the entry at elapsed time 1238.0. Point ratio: 1.04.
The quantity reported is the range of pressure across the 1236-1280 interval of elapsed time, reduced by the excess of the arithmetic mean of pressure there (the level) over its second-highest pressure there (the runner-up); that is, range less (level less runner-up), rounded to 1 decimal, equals 1.3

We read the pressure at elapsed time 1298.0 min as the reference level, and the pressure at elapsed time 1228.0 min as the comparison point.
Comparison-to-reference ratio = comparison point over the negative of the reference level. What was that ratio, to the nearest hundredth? -1.02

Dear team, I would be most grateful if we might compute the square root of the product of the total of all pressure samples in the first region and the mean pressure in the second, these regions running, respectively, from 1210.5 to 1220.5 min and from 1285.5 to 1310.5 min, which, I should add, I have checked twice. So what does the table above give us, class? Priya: 4.1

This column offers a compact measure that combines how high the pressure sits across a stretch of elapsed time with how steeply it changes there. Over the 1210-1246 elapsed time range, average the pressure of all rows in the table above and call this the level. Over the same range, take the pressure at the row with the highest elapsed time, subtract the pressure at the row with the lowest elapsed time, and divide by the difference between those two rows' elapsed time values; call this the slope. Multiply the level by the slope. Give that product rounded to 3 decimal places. 0.061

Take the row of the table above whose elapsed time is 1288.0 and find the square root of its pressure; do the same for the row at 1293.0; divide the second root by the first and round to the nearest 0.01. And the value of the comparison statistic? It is 1.01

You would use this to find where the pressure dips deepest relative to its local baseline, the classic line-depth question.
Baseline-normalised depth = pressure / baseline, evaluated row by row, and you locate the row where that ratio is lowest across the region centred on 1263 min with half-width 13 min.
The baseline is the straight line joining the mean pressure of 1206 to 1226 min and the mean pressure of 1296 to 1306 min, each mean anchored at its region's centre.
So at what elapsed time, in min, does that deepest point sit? 1263.0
